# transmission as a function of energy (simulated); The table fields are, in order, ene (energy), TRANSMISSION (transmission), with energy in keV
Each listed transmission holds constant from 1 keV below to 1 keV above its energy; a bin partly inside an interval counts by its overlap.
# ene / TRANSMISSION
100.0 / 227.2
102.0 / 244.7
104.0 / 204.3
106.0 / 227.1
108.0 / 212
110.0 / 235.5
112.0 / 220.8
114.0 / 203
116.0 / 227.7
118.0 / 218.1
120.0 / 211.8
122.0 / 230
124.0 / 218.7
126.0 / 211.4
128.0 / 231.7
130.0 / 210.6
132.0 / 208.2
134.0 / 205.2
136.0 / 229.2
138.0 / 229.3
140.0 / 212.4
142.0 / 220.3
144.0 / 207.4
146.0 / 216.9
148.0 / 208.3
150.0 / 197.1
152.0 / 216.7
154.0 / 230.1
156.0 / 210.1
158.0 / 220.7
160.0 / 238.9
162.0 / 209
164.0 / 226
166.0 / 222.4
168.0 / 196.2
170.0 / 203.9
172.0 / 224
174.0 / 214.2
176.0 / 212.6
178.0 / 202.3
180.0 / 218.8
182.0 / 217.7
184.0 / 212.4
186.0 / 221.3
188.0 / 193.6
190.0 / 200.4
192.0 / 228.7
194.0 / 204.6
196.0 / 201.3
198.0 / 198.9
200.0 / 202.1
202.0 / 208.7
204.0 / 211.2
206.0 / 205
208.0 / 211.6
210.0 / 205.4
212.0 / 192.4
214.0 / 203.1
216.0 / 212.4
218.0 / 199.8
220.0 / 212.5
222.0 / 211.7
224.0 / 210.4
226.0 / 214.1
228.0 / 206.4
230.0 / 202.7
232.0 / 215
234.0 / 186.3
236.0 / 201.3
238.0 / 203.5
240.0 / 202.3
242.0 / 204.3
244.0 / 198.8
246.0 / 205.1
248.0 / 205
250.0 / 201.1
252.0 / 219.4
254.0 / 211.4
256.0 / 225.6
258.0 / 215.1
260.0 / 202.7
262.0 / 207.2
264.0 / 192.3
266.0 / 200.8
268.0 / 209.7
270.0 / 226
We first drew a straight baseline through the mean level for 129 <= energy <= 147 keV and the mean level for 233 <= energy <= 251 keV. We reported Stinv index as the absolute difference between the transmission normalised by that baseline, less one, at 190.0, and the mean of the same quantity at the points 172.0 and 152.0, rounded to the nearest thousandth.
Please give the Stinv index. 0.076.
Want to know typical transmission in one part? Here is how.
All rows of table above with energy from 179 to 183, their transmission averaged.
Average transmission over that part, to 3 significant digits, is 218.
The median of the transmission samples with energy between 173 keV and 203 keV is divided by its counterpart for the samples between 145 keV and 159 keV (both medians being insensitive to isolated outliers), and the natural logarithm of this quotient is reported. -0.038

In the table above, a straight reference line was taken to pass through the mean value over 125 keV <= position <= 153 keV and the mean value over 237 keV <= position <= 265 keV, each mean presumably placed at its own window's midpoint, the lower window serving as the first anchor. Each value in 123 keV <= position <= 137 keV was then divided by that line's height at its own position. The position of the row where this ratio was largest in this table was 128.0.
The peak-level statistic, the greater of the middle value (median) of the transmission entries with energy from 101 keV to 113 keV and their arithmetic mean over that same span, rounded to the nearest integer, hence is 224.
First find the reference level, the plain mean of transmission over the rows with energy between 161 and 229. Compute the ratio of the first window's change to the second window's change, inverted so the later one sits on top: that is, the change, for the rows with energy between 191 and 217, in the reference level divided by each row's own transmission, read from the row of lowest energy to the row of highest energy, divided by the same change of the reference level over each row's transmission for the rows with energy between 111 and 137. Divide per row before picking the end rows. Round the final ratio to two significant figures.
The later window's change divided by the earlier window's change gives -2.0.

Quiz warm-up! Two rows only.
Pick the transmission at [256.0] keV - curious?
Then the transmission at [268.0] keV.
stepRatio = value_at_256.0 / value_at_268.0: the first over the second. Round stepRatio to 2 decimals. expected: 1.08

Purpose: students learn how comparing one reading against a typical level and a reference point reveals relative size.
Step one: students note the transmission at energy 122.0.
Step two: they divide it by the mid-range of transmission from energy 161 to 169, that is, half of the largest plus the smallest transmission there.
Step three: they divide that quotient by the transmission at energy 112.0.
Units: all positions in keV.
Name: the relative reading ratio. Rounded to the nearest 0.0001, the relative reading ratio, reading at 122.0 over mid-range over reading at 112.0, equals 0.0049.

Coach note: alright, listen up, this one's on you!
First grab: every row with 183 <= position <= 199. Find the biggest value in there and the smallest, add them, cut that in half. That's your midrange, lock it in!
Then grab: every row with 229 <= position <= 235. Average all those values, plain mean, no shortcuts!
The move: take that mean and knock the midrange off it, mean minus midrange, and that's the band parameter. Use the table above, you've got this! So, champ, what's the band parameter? -10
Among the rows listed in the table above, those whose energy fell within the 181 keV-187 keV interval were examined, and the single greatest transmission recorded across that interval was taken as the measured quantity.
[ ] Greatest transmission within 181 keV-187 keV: 221.3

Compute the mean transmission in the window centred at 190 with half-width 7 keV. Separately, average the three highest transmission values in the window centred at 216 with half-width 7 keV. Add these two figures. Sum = 421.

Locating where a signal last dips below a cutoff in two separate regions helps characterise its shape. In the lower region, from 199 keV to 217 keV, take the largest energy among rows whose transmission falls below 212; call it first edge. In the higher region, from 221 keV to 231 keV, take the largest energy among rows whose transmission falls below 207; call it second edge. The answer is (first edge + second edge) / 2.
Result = 222 keV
